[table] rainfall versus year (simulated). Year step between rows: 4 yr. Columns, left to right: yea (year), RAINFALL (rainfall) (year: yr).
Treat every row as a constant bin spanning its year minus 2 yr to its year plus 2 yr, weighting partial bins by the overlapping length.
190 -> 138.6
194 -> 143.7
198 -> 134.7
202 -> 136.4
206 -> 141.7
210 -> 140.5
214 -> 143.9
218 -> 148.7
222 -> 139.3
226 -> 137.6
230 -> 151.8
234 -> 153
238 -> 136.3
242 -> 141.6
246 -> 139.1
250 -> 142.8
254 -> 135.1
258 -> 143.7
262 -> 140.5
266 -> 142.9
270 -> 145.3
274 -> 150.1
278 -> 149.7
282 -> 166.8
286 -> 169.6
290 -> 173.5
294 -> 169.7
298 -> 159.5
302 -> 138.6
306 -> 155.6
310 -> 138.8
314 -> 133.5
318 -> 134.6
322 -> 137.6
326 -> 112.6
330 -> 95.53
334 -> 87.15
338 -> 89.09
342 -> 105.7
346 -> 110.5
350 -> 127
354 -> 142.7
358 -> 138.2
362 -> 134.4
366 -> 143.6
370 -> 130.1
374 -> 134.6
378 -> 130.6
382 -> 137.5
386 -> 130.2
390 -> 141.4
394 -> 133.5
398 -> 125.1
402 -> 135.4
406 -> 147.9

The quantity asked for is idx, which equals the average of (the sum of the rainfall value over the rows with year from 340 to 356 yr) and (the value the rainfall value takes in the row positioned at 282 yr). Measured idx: 326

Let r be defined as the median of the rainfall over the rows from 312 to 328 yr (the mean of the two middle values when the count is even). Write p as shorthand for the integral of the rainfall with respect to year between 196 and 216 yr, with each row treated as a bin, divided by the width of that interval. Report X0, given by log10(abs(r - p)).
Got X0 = 0.7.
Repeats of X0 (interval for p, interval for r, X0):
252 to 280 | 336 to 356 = 1.5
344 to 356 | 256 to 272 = 1.2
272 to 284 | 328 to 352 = 1.7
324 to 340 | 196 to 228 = 1.6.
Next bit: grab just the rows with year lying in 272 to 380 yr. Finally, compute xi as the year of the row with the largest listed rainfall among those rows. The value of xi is 290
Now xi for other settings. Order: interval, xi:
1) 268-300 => 290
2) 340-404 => 366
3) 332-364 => 354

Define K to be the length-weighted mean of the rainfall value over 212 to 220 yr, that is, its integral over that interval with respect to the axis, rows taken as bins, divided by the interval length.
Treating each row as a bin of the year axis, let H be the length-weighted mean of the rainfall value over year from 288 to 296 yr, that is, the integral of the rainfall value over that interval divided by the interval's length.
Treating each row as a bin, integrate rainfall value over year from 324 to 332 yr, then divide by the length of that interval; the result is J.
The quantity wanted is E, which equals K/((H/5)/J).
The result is 444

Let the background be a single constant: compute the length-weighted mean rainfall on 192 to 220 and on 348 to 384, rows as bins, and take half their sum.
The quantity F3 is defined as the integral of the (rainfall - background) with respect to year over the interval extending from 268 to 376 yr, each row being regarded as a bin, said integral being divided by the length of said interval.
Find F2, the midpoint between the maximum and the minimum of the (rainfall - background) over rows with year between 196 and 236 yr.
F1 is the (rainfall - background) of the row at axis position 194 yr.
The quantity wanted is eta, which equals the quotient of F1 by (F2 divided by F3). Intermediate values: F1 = 5.3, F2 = 5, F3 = -2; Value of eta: -2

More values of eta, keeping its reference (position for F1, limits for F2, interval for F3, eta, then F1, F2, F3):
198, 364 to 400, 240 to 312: 11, -3.7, -4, 12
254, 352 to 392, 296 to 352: -32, -3.3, -2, -15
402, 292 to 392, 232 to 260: 1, -3.0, -10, 3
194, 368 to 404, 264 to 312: -17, 5.3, -5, 17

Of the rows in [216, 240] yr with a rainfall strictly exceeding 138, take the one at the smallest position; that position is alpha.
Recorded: 218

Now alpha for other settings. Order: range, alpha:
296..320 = 298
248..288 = 250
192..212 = 194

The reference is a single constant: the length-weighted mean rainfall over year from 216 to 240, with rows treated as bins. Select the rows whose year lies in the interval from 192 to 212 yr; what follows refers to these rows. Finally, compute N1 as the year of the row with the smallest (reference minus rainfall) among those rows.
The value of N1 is 194 yr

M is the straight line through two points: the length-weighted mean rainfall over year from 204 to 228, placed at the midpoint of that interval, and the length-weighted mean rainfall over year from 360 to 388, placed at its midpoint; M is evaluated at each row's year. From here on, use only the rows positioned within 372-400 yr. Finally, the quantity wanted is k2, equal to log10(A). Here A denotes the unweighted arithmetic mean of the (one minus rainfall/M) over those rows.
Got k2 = -2.4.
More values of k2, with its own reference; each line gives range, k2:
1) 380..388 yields -3.1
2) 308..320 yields -1.9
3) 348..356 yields -2.3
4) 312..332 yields -1.0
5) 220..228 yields -1.7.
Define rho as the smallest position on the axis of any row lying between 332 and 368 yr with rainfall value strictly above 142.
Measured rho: 354 yr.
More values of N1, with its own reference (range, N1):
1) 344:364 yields 354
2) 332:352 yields 350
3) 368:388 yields 382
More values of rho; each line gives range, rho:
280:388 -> 282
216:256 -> 218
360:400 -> 366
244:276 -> 250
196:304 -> 214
